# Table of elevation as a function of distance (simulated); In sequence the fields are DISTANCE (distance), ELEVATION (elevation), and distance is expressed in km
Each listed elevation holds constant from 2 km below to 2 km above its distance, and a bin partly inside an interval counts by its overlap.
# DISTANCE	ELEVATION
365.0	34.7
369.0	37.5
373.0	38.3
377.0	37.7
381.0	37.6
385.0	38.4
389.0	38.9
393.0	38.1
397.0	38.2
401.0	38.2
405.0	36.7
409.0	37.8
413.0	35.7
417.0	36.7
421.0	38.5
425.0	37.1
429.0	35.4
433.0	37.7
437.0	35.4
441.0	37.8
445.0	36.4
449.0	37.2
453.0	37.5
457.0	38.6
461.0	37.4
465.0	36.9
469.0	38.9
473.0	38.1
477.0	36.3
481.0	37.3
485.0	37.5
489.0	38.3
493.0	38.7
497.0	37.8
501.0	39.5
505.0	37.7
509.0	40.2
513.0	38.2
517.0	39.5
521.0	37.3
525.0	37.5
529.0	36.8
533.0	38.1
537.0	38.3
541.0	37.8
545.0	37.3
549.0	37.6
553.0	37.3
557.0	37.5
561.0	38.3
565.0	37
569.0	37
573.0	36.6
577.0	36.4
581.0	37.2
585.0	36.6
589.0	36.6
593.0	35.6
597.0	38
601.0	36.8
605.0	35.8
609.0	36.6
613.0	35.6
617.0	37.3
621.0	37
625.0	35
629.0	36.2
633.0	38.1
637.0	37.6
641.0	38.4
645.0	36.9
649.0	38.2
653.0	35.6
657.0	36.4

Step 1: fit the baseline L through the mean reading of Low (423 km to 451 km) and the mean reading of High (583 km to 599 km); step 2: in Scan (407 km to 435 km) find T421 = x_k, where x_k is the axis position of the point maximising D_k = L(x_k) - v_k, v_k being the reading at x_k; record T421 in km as 429.0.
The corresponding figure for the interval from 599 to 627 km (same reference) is 625.0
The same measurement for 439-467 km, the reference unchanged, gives 445.0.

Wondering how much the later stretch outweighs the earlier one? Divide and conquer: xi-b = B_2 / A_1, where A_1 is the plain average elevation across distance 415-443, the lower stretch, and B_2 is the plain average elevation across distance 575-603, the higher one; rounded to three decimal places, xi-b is 0.995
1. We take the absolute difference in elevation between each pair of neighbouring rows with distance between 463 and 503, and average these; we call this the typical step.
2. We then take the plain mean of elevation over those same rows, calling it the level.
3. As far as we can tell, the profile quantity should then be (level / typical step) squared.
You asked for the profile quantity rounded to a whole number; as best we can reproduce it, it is 1264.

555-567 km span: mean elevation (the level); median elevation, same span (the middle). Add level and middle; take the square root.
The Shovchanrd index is 8.67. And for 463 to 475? 8.72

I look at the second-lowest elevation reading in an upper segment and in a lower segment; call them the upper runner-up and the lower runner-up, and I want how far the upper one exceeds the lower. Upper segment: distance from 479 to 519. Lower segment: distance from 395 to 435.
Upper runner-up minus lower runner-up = 1.8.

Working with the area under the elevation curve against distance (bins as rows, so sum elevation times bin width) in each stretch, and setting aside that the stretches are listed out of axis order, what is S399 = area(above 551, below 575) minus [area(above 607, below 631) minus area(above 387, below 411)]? 936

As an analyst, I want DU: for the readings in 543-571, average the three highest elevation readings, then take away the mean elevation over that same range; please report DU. 0.4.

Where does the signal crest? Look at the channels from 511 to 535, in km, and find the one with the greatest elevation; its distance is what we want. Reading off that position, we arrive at 517.0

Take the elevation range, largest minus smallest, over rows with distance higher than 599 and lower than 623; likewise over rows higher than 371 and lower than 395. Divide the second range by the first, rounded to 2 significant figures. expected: 0.76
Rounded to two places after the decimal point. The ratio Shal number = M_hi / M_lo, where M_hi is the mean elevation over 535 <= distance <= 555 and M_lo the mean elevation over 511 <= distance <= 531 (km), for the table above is 0.99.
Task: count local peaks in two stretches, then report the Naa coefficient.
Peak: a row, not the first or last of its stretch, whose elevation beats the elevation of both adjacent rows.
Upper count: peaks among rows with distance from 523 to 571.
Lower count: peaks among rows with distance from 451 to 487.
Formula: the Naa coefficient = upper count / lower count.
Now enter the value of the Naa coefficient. 1.5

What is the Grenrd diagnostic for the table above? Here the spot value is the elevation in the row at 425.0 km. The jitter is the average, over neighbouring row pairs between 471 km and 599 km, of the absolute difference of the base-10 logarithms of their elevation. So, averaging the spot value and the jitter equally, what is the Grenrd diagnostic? 18.6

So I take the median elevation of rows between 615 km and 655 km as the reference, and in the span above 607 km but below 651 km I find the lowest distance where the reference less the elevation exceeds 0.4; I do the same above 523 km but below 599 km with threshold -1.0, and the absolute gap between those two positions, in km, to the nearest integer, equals 84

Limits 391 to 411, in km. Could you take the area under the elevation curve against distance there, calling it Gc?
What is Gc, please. 756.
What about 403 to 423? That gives 742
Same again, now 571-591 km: 734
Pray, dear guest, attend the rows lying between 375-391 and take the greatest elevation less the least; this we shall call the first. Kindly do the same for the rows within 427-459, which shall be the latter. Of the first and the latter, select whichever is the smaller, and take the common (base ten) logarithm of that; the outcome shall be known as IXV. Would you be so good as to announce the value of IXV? 0.11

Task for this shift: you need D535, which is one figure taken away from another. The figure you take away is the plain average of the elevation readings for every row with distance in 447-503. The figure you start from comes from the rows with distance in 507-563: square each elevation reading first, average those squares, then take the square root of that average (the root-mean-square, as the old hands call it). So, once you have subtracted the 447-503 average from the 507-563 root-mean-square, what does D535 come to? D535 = 0.13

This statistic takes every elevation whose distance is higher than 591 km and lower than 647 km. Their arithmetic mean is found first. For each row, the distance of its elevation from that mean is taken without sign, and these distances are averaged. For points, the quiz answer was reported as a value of 0.84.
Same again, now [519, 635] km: 0.66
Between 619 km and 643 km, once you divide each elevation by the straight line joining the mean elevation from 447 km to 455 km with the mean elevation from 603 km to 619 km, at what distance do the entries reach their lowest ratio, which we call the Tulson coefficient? 625.0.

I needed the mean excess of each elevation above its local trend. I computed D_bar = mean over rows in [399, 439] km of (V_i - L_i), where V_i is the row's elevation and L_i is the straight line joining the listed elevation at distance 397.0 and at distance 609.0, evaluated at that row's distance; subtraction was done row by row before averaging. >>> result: -1.1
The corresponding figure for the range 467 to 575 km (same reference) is 0.6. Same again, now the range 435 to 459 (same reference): -0.7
